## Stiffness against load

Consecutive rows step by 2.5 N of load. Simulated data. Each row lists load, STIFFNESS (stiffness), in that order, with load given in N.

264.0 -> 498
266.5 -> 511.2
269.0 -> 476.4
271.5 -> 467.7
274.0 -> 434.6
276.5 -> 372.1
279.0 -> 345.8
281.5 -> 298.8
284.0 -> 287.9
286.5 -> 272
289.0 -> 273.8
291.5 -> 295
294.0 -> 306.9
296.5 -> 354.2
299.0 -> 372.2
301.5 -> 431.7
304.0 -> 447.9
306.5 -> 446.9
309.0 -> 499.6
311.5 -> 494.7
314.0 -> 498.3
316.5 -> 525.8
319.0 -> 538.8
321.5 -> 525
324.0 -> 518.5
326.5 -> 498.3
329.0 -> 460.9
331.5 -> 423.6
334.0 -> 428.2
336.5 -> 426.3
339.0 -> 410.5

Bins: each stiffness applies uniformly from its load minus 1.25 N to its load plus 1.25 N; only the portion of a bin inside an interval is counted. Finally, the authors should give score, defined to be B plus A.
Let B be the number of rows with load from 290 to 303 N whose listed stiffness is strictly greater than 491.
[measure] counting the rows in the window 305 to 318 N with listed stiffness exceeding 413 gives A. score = 5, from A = 5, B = 0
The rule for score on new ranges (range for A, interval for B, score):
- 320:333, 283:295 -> 5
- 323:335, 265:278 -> 6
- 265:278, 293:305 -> 4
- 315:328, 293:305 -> 5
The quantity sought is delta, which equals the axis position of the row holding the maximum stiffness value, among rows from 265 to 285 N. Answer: 266.5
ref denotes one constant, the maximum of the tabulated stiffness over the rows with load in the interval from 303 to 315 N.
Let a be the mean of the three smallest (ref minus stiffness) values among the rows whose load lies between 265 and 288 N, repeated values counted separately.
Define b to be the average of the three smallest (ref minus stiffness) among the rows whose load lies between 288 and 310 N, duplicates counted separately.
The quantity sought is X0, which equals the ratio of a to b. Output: 0.4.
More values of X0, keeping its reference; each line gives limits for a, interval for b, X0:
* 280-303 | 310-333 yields -3.8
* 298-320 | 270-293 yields -0.3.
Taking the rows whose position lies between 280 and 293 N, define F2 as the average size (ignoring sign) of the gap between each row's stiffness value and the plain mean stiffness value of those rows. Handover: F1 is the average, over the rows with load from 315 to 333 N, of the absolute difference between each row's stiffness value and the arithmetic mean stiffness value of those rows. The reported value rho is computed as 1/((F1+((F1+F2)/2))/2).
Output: 0.037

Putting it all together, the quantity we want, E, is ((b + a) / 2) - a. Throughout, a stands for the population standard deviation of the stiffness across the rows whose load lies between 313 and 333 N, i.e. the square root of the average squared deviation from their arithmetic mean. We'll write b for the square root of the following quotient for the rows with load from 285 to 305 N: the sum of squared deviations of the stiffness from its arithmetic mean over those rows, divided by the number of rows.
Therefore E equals 14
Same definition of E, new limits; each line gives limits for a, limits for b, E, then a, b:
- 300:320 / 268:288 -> 20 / 37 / 77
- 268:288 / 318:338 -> -16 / 77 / 45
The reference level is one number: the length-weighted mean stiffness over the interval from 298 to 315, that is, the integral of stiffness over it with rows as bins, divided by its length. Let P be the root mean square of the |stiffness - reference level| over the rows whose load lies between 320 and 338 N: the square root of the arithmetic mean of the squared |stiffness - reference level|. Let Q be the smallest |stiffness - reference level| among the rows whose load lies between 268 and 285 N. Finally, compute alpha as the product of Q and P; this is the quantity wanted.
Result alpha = 484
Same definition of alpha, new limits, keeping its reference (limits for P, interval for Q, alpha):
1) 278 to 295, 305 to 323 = 1547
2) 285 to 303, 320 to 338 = 608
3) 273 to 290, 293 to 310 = 1220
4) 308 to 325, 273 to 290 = 1314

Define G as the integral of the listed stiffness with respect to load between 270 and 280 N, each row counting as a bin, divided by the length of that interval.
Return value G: 408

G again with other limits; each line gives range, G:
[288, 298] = 310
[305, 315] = 484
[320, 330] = 503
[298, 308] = 428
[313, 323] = 522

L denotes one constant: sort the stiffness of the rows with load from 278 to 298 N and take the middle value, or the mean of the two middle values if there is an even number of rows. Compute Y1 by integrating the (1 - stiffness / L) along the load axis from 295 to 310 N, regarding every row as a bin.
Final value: -6 N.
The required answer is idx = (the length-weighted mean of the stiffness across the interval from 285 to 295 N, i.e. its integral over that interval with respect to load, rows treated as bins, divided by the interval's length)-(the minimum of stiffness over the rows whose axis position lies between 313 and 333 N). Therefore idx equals -137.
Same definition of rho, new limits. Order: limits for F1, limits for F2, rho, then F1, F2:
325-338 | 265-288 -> 0.026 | 26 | 78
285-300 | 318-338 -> 0.028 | 34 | 43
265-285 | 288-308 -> 0.014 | 73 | 59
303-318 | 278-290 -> 0.041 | 25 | 21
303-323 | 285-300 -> 0.036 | 25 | 34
